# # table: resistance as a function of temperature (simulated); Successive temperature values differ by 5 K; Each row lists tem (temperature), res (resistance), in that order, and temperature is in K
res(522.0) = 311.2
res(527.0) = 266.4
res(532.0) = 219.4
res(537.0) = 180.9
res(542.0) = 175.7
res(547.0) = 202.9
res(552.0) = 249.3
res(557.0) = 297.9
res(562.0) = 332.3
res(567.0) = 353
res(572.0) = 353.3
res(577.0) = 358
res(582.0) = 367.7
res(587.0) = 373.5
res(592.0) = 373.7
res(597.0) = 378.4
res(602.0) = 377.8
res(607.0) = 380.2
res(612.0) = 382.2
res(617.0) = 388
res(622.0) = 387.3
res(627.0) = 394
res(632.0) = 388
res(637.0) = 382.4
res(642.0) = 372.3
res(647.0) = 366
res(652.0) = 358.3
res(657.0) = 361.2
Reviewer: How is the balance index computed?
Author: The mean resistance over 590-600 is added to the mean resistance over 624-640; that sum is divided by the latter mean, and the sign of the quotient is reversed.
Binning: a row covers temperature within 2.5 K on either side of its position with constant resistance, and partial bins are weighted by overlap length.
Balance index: -1.97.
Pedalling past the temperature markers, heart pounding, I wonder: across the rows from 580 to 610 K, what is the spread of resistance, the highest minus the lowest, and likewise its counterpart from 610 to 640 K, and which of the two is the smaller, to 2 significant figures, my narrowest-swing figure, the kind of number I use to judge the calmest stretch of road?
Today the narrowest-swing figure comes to 12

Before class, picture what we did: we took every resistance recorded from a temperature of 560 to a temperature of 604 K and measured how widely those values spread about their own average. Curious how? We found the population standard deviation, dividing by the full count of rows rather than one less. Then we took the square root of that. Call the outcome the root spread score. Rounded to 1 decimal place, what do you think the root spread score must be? 3.8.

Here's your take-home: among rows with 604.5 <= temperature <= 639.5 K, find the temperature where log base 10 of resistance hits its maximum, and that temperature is 627.0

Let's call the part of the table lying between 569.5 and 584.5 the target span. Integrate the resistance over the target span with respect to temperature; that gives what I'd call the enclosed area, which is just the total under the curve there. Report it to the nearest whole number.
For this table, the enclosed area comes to 5395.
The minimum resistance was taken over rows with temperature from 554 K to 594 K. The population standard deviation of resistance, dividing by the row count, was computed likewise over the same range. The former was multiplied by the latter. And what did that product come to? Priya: 7087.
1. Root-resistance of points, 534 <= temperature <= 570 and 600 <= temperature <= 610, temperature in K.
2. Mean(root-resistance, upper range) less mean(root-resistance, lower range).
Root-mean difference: 3.6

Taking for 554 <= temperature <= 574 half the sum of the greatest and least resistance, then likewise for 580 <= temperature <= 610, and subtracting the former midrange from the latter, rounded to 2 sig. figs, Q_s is 48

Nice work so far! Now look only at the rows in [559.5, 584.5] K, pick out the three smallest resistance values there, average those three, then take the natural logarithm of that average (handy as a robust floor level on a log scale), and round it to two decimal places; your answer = 5.85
